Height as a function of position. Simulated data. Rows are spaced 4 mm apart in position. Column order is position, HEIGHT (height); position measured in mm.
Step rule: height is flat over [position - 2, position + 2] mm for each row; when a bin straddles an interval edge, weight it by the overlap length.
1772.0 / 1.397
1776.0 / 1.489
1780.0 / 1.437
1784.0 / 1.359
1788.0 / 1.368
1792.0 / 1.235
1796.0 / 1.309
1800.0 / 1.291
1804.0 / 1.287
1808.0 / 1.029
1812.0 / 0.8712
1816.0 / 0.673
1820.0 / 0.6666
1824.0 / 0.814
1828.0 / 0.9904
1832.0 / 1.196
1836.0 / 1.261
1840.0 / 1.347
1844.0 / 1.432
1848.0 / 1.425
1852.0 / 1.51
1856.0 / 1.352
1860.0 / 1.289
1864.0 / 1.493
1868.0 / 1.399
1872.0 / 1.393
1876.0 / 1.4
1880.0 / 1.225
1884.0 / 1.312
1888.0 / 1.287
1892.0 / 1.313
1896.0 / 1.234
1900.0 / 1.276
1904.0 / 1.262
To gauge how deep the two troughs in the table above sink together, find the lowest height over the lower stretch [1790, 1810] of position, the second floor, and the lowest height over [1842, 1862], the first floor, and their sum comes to 2.3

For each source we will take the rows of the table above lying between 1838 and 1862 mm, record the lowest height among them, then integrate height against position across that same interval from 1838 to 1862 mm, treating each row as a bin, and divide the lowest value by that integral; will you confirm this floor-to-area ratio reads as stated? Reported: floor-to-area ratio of 0.039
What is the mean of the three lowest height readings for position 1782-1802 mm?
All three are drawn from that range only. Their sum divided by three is 1.3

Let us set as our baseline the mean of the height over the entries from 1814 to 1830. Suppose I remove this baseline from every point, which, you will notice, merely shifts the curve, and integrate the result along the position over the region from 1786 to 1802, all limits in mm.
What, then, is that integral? 8.2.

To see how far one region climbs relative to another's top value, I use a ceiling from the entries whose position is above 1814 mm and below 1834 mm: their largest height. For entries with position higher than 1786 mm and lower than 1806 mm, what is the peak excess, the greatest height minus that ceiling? 0.17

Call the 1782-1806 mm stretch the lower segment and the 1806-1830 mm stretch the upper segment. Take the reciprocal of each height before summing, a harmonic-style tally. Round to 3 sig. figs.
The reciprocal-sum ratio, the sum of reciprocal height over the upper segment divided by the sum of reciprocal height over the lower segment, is 1.60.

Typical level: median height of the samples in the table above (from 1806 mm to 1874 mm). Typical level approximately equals 1.29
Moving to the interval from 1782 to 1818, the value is 1.29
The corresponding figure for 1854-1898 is 1.31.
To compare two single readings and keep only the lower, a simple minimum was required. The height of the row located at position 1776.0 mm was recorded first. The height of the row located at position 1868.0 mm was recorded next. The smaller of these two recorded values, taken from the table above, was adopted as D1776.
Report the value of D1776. 1.40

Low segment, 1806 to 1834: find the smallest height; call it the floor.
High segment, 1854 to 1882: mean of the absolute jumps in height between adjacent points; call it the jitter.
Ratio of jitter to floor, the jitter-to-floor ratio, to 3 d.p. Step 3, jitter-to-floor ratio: 0.137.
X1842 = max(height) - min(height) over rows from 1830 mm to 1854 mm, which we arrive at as 0.31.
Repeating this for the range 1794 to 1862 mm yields 0.84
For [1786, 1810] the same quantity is 0.34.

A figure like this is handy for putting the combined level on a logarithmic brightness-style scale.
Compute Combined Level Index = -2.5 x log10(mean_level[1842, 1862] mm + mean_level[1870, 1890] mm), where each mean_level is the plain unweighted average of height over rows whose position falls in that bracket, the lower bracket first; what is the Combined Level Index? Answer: -1.09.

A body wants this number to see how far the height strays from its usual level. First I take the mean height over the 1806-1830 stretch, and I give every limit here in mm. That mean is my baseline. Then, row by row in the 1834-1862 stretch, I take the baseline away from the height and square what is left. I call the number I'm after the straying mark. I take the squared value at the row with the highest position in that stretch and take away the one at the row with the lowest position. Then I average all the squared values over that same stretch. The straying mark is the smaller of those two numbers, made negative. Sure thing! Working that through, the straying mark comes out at -0.024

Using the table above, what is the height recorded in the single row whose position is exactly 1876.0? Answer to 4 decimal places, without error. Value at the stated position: 1.4000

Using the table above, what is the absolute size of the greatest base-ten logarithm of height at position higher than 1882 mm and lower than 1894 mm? 0.118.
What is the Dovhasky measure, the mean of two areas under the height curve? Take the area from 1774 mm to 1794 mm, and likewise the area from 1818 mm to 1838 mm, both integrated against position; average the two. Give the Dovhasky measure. 23.6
